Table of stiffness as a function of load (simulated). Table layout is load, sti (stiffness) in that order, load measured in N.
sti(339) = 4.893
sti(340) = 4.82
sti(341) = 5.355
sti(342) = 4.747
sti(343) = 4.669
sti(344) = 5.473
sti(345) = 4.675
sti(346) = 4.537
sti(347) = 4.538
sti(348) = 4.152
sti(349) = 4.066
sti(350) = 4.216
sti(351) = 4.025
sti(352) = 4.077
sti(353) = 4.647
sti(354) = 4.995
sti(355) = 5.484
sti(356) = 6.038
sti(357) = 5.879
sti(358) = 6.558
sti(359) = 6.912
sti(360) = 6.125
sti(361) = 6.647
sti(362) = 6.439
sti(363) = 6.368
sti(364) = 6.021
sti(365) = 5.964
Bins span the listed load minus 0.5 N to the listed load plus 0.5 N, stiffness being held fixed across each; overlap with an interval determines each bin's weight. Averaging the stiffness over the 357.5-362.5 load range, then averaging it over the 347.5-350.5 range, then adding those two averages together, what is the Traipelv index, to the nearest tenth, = 10.7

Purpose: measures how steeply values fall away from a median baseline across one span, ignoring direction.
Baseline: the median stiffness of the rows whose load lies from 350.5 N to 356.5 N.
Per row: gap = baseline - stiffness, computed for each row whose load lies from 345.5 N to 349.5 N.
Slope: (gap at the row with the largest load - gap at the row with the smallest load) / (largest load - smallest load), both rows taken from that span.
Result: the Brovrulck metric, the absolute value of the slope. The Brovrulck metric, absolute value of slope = 0.16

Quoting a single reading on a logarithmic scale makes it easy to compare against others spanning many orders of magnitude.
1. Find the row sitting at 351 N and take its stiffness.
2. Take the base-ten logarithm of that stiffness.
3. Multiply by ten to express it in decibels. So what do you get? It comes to 6.0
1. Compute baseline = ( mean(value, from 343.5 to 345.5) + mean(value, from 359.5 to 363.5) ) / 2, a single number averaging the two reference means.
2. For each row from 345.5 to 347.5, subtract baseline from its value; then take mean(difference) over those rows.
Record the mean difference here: -1.2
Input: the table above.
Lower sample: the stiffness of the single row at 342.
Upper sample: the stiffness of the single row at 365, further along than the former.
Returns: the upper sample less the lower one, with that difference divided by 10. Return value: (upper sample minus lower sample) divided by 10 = 0.12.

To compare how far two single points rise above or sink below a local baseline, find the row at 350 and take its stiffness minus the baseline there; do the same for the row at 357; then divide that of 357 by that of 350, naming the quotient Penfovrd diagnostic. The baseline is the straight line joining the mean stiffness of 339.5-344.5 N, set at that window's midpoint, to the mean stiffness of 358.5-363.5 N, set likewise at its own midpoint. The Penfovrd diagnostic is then 0.2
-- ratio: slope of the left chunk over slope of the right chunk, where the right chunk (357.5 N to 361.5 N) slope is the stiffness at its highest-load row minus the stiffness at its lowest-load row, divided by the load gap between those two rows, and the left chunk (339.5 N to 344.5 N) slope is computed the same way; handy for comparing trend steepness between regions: 5.5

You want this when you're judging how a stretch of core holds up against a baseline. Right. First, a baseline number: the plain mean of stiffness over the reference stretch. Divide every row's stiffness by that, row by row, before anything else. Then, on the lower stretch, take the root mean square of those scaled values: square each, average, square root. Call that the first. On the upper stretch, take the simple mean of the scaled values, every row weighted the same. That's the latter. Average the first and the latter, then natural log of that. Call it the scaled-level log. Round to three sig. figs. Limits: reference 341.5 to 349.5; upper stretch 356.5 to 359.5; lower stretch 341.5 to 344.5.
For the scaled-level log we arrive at 0.215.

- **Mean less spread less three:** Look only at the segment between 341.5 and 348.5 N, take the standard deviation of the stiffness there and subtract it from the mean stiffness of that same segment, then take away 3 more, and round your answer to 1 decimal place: 1.3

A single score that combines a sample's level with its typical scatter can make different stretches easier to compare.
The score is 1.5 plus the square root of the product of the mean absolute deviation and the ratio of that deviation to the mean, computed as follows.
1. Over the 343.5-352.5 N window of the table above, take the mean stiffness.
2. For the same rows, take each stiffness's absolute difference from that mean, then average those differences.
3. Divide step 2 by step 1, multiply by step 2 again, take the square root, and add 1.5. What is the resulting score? 1.66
